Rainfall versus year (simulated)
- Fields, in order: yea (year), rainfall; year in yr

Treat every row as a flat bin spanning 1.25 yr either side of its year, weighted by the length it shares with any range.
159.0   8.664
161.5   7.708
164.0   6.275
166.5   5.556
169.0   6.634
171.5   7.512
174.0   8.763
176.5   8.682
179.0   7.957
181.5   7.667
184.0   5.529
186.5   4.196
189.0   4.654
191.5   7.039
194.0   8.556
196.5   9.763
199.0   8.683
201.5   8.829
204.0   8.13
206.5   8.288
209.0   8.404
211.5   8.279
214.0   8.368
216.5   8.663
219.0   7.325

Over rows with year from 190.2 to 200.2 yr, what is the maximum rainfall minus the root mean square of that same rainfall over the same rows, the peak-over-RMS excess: 1.2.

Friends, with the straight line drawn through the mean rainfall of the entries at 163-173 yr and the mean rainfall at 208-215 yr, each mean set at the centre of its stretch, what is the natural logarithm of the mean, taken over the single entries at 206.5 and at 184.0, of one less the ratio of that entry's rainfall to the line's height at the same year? -2.2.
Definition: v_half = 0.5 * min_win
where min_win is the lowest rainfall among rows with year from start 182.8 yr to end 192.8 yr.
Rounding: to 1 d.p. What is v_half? 2.1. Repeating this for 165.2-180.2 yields 2.8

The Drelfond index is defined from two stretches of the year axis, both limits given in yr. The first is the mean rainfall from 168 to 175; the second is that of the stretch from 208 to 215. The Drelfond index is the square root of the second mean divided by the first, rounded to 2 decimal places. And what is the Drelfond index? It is 1.05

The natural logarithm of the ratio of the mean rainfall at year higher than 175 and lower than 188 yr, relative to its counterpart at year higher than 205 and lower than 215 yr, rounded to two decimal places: -0.20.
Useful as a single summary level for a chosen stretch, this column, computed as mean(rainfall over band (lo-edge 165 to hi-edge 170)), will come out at 6.1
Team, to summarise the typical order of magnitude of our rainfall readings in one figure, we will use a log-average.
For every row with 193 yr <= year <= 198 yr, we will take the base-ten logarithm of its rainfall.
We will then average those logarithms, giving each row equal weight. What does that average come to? 0.96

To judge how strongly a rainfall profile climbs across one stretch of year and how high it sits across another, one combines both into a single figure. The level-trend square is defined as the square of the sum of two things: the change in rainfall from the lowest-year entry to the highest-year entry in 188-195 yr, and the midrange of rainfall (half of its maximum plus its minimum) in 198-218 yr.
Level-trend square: 153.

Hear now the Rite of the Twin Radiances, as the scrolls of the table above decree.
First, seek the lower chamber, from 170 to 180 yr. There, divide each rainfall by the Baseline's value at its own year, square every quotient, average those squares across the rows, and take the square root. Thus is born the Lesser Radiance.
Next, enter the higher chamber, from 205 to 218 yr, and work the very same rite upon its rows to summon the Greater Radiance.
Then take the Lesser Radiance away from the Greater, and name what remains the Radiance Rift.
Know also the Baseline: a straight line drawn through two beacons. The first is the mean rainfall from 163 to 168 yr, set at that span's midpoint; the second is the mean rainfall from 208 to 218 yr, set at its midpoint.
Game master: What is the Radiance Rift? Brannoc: -0.27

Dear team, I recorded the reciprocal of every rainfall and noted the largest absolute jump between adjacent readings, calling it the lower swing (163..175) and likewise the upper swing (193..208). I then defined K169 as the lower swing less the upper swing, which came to 0.015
